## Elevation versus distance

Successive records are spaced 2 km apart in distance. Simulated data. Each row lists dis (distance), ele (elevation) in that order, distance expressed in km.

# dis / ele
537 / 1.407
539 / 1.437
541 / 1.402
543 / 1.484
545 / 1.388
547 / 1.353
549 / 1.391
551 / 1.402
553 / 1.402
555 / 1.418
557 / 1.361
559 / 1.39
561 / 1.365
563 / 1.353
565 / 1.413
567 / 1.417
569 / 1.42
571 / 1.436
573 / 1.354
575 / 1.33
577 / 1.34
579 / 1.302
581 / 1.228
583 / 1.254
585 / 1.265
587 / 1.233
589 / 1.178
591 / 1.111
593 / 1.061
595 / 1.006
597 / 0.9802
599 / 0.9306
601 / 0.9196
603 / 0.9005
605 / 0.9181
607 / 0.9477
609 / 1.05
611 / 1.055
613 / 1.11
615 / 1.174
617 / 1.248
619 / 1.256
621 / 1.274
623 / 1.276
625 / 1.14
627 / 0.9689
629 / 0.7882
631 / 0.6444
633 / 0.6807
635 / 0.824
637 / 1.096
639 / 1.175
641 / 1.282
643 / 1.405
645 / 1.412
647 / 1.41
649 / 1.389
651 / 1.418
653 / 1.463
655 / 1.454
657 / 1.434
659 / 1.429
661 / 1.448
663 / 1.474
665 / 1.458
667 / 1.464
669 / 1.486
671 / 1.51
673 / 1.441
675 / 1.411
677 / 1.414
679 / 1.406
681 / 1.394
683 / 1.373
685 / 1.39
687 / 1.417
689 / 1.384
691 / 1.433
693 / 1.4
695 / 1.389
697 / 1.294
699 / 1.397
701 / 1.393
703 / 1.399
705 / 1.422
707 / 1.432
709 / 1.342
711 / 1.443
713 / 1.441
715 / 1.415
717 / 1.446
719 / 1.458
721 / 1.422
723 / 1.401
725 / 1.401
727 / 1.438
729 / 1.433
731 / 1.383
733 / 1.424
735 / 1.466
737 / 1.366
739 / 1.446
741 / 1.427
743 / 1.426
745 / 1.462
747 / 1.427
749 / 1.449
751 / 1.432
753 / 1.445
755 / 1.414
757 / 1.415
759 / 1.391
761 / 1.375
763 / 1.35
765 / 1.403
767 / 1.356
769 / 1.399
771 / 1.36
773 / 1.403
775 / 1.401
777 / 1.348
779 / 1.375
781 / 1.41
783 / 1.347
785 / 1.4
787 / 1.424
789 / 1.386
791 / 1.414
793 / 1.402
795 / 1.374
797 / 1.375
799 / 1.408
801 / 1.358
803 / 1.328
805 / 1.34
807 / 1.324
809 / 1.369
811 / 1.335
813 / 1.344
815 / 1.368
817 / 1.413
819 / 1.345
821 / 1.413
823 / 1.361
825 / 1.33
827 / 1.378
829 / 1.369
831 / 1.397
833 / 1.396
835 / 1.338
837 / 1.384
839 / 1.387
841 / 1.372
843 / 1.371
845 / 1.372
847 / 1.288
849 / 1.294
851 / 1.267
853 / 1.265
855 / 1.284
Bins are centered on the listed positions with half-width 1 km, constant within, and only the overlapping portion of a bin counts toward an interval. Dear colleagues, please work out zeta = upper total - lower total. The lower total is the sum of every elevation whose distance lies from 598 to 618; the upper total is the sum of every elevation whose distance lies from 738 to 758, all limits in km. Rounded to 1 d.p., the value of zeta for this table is 4.1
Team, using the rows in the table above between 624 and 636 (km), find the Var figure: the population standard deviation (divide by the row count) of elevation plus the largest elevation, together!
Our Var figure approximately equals 1.31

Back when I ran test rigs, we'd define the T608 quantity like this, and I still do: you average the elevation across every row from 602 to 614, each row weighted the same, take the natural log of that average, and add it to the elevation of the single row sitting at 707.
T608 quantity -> 1.4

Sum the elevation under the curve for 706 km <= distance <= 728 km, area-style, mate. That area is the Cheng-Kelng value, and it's 31.3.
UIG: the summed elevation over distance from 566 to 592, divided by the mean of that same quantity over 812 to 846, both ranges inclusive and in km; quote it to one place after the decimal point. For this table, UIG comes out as 12.3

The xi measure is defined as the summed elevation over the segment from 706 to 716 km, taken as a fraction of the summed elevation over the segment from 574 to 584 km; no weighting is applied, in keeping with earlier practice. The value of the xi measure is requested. 1.10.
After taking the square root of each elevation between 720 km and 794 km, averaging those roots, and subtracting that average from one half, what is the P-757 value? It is -0.686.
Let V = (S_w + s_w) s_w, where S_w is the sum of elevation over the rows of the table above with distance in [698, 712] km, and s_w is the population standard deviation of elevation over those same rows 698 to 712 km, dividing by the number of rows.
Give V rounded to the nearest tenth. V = 0.3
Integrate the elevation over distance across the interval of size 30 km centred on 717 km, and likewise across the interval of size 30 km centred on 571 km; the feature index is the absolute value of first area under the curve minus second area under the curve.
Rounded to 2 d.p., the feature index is 2.10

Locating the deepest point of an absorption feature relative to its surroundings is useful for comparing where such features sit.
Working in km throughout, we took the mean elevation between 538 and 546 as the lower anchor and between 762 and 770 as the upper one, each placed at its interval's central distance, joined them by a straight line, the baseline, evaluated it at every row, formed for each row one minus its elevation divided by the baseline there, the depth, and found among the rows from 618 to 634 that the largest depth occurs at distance 631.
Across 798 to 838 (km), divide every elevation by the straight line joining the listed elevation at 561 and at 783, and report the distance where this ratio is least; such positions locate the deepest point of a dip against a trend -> 807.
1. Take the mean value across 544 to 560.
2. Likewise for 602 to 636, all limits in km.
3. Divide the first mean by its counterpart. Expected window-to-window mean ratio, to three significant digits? 1.37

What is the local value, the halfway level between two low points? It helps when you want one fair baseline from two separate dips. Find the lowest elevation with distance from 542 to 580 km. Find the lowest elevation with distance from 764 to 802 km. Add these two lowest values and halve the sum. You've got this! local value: 1.32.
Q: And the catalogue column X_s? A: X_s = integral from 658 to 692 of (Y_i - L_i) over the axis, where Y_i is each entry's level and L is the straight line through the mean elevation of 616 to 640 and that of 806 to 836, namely 11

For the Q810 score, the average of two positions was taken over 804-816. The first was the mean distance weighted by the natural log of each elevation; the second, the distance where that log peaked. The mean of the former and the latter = 809.5 km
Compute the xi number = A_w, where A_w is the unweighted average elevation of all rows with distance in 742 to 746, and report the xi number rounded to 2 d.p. 1.44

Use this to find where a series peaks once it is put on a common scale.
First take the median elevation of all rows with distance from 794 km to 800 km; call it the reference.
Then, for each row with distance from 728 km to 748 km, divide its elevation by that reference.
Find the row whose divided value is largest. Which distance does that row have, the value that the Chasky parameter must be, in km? 735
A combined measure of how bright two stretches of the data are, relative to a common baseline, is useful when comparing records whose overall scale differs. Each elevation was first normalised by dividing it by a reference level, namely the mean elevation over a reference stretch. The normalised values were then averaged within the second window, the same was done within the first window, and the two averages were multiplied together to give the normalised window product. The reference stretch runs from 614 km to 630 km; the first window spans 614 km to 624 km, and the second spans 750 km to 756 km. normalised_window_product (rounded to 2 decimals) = 1.37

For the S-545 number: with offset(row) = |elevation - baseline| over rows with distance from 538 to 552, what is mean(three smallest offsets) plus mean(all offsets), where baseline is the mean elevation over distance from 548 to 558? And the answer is 0.034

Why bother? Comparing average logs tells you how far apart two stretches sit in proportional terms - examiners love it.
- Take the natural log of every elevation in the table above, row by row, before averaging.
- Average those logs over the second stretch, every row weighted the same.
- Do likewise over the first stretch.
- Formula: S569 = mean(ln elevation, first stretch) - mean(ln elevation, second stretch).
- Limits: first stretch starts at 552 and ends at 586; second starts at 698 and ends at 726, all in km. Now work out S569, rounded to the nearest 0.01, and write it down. -0.04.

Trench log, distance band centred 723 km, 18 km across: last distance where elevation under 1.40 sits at 731 km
